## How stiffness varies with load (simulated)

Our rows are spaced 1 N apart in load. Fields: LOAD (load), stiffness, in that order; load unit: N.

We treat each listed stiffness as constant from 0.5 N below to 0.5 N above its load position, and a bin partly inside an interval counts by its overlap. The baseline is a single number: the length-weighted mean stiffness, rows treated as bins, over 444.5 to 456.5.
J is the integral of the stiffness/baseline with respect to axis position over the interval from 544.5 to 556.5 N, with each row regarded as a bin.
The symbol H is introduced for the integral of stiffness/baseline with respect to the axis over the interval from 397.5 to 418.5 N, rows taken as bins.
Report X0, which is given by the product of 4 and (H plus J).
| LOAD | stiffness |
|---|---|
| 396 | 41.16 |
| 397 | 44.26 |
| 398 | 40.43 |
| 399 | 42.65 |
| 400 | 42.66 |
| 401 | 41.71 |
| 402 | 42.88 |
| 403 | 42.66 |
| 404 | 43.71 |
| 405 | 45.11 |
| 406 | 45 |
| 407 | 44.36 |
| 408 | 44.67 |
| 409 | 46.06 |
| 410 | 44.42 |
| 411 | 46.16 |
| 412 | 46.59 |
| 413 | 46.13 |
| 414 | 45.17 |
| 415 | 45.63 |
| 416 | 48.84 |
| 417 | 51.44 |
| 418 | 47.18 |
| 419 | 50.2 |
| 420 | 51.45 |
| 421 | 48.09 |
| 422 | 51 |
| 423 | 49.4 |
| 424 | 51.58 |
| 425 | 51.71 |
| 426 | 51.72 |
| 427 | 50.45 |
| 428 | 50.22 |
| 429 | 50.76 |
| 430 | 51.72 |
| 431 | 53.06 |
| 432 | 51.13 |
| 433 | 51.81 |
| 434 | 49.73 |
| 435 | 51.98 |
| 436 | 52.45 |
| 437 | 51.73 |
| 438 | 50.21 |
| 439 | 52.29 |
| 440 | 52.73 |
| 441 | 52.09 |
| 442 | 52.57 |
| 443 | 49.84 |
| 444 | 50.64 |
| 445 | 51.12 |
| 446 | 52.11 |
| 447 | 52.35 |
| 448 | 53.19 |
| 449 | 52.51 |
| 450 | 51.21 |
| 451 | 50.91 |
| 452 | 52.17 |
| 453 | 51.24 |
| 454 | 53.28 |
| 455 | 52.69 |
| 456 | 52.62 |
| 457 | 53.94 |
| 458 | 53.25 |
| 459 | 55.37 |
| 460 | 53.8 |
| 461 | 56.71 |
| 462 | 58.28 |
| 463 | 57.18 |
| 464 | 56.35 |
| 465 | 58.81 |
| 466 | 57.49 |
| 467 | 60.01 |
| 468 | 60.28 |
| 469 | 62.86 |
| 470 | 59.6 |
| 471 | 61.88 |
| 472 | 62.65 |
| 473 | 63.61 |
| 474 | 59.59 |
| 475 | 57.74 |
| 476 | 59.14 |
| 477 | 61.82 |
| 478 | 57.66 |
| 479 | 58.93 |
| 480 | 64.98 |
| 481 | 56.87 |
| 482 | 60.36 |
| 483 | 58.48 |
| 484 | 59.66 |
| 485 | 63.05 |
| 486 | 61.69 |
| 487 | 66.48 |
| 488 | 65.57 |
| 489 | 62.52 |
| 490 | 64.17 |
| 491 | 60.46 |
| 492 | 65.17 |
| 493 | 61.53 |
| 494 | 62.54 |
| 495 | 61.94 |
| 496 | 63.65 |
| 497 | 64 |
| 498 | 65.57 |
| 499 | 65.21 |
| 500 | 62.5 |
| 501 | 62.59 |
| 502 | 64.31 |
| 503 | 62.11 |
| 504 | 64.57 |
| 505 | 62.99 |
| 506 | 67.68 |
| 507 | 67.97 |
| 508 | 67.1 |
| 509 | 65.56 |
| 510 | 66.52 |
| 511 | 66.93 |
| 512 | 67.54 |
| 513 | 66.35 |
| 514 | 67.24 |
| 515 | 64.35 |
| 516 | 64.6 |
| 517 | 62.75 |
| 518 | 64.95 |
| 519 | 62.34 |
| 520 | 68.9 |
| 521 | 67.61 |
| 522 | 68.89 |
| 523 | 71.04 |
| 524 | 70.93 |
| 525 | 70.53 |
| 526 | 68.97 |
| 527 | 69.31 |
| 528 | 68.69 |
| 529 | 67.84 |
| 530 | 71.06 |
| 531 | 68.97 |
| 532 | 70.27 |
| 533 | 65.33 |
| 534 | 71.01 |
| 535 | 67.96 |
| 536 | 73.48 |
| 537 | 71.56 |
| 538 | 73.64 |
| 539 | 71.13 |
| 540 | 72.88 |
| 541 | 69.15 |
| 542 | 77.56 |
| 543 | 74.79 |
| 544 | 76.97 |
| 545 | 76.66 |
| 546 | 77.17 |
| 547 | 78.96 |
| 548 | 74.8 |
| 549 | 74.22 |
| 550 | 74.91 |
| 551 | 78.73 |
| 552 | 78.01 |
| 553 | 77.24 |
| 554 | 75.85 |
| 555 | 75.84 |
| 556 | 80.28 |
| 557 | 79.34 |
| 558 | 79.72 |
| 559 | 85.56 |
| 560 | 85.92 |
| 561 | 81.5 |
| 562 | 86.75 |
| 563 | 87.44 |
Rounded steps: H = 18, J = 18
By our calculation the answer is 143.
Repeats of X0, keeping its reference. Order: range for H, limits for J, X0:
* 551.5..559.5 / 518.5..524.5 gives 80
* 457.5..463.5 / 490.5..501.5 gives 79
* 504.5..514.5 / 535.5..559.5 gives 191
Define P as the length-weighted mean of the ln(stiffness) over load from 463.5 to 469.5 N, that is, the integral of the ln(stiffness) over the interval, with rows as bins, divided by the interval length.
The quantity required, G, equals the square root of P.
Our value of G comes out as 2.02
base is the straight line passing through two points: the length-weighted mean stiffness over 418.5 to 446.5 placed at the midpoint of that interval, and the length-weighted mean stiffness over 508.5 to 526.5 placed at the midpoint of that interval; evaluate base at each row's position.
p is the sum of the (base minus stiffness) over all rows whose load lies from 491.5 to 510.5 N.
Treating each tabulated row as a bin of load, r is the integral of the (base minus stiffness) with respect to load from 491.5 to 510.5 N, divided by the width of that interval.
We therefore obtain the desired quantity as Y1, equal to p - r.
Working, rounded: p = -9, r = -0.5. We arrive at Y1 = -8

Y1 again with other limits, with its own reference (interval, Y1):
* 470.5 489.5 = -21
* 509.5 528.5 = 0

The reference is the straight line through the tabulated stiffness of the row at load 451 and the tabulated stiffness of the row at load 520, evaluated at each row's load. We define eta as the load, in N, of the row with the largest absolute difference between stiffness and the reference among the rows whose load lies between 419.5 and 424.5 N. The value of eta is 420 N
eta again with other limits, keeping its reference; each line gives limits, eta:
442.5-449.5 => 448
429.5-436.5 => 431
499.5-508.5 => 507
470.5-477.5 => 473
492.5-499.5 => 498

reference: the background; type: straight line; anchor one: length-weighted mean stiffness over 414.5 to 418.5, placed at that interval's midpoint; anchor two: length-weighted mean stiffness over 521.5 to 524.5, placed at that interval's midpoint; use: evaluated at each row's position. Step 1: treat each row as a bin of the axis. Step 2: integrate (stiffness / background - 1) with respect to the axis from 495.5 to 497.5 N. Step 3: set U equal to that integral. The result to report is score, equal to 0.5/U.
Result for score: -16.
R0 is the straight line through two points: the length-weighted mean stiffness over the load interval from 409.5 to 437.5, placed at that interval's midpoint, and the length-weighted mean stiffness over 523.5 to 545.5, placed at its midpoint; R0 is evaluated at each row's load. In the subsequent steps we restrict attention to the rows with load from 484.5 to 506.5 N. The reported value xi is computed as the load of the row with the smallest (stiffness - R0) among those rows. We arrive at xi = 503 N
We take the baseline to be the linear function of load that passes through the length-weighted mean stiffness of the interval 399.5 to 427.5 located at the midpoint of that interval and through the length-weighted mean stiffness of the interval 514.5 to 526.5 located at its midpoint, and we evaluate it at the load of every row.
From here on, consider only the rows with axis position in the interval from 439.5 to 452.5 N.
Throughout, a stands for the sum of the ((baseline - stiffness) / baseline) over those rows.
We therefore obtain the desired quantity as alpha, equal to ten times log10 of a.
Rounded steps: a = 0.32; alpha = -4.9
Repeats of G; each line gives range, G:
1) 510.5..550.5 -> 2.06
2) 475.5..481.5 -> 2.02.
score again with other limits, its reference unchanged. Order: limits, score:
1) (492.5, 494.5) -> -7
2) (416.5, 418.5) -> 15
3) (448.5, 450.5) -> -4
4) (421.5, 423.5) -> 18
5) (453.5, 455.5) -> -4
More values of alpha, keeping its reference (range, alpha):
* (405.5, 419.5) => -11.0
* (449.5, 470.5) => -11.7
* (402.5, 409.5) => -7.8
